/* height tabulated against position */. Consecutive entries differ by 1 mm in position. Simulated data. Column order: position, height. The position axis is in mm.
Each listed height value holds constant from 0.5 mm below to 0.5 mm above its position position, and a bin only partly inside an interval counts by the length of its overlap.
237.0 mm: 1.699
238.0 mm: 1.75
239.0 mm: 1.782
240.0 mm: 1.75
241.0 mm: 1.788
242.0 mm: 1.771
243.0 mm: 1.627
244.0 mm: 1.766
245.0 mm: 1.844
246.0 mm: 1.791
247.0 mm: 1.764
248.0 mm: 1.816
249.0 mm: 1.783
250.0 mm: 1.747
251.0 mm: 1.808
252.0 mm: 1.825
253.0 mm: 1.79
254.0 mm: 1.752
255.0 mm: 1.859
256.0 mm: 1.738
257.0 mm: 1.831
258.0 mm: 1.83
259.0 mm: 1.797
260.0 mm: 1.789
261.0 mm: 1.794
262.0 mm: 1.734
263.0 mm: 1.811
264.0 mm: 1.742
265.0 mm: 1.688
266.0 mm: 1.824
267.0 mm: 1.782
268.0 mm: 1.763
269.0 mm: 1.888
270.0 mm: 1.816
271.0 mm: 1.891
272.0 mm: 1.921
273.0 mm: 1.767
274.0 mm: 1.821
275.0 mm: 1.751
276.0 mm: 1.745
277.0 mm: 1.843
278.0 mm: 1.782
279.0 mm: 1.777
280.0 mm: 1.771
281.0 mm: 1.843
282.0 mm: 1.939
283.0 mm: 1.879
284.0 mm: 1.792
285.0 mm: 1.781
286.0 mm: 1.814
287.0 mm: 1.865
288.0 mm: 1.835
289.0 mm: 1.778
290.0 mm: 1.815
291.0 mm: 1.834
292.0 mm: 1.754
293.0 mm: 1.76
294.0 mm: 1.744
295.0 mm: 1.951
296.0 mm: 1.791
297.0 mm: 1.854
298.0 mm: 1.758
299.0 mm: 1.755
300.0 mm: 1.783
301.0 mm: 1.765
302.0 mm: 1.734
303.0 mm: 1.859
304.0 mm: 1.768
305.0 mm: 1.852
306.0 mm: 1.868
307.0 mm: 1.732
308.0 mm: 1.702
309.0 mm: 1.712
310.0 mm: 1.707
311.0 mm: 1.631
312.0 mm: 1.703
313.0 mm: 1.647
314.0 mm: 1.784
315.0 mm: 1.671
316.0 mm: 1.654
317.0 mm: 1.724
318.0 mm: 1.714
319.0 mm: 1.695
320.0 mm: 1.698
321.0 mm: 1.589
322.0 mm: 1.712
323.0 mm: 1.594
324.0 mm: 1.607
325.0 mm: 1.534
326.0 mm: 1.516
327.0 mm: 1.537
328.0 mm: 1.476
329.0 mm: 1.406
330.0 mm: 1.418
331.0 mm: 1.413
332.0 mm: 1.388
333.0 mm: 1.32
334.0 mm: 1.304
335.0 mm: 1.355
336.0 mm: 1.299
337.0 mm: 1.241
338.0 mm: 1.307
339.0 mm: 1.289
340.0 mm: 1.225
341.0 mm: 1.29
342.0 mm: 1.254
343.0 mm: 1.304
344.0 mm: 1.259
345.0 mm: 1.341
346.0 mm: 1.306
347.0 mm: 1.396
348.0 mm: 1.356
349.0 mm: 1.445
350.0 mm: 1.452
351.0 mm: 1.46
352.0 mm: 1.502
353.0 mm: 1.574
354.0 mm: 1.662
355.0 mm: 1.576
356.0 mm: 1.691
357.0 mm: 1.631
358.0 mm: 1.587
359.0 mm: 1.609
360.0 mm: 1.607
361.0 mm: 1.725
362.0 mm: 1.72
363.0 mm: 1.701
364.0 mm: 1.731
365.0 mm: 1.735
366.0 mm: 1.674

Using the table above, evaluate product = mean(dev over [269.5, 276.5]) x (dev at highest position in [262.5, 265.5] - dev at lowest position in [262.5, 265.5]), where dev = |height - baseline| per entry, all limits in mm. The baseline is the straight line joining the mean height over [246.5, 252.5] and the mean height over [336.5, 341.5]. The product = -0.01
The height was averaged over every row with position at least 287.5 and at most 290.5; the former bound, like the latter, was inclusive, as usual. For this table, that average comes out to 1.81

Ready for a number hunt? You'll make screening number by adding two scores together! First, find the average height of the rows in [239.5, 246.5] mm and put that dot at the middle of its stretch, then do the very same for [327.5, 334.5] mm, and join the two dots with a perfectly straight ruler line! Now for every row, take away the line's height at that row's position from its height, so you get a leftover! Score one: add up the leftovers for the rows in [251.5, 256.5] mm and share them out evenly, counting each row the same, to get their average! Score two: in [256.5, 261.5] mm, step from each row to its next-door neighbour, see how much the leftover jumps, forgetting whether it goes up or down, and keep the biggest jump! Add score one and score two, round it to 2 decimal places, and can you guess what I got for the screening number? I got 0.11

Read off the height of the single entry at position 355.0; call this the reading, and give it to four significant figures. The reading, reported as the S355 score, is 1.576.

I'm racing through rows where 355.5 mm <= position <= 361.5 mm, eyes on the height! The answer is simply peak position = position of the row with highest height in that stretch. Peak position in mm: 361.0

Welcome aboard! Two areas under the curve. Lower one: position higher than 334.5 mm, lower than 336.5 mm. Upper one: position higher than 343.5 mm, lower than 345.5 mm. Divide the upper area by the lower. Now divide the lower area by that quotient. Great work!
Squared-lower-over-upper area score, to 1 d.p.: 2.7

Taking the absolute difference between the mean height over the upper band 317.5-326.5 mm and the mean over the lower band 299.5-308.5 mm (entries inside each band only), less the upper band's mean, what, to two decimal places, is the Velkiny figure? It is -1.47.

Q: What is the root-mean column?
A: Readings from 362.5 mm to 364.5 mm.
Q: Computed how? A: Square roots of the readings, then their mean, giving 1.31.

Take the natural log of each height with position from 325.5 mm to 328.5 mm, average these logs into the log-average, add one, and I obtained 1.41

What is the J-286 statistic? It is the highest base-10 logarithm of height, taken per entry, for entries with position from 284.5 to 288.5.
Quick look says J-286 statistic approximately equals 0.271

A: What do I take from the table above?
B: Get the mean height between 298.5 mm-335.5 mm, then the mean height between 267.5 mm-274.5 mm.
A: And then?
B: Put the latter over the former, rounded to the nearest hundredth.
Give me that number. 1.13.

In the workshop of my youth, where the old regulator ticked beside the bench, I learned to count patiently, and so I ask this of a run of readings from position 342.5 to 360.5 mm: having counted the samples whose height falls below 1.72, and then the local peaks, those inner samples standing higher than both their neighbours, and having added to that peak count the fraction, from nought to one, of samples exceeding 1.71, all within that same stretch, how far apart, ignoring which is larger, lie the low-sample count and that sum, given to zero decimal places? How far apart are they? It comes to 13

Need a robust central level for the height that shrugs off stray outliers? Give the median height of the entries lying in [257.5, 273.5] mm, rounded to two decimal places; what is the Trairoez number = 1.80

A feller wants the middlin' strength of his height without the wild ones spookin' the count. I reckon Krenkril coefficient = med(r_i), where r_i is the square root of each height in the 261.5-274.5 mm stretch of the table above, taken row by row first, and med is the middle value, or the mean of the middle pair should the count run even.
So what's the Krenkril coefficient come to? 1.35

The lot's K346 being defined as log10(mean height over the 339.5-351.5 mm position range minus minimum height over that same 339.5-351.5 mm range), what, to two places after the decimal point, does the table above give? -0.94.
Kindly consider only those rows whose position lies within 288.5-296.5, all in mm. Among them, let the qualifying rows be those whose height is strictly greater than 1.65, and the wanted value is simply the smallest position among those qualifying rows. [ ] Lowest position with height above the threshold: 289.0 mm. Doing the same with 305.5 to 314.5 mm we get 306.0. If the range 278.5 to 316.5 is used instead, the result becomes 279.0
